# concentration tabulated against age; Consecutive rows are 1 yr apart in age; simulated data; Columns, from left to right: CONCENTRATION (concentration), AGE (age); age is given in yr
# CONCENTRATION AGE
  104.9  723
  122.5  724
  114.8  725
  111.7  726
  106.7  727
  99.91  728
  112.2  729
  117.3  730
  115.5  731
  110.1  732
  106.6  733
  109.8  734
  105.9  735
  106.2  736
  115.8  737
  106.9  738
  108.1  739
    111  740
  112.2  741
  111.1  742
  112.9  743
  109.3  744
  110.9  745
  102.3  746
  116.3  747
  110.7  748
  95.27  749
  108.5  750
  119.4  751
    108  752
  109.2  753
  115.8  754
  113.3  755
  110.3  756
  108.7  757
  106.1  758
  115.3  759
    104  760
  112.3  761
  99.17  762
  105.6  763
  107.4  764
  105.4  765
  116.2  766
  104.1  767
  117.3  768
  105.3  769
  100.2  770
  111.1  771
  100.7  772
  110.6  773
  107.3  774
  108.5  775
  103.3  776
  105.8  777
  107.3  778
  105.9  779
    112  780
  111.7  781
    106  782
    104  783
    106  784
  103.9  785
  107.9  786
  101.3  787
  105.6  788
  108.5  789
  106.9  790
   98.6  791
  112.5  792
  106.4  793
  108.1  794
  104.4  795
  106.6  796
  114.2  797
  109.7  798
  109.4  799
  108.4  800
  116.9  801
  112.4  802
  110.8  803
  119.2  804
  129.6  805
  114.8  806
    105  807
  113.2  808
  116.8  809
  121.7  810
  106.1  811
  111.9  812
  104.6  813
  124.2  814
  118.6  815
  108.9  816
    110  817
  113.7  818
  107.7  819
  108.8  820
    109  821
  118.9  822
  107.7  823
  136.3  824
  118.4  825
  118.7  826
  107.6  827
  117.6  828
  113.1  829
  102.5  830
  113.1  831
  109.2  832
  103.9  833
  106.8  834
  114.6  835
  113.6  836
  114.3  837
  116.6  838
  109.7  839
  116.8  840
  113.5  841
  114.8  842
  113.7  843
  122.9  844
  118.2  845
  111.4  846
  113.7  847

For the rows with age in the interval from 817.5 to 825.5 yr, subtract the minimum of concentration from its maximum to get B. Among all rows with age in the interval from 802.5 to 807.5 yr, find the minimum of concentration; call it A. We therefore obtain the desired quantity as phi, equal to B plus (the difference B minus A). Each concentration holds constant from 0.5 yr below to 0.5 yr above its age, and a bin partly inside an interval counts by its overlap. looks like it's -48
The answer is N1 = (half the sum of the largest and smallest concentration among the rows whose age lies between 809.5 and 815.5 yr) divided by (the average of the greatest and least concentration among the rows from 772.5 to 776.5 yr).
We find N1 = 1.07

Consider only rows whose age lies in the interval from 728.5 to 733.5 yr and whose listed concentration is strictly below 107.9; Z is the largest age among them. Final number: 733 yr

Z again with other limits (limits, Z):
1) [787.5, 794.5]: 793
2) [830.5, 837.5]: 834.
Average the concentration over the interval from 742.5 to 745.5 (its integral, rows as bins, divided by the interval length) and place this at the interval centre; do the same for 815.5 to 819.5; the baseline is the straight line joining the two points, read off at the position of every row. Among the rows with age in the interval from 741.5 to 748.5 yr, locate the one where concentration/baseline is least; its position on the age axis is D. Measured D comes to 746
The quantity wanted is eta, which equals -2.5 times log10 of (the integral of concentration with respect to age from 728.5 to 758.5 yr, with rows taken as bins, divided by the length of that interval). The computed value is -5.11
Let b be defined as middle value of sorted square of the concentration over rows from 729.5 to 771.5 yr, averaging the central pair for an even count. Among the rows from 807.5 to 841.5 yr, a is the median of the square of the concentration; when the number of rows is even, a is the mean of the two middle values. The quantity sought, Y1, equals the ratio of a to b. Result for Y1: 1.07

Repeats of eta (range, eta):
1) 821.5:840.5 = -5.14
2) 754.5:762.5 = -5.09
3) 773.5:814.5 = -5.10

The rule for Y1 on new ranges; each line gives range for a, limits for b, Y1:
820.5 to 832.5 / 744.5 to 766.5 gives 1.08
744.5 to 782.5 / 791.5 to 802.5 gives 0.98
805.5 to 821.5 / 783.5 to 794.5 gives 1.09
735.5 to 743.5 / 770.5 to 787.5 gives 1.10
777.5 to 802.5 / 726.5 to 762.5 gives 0.95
